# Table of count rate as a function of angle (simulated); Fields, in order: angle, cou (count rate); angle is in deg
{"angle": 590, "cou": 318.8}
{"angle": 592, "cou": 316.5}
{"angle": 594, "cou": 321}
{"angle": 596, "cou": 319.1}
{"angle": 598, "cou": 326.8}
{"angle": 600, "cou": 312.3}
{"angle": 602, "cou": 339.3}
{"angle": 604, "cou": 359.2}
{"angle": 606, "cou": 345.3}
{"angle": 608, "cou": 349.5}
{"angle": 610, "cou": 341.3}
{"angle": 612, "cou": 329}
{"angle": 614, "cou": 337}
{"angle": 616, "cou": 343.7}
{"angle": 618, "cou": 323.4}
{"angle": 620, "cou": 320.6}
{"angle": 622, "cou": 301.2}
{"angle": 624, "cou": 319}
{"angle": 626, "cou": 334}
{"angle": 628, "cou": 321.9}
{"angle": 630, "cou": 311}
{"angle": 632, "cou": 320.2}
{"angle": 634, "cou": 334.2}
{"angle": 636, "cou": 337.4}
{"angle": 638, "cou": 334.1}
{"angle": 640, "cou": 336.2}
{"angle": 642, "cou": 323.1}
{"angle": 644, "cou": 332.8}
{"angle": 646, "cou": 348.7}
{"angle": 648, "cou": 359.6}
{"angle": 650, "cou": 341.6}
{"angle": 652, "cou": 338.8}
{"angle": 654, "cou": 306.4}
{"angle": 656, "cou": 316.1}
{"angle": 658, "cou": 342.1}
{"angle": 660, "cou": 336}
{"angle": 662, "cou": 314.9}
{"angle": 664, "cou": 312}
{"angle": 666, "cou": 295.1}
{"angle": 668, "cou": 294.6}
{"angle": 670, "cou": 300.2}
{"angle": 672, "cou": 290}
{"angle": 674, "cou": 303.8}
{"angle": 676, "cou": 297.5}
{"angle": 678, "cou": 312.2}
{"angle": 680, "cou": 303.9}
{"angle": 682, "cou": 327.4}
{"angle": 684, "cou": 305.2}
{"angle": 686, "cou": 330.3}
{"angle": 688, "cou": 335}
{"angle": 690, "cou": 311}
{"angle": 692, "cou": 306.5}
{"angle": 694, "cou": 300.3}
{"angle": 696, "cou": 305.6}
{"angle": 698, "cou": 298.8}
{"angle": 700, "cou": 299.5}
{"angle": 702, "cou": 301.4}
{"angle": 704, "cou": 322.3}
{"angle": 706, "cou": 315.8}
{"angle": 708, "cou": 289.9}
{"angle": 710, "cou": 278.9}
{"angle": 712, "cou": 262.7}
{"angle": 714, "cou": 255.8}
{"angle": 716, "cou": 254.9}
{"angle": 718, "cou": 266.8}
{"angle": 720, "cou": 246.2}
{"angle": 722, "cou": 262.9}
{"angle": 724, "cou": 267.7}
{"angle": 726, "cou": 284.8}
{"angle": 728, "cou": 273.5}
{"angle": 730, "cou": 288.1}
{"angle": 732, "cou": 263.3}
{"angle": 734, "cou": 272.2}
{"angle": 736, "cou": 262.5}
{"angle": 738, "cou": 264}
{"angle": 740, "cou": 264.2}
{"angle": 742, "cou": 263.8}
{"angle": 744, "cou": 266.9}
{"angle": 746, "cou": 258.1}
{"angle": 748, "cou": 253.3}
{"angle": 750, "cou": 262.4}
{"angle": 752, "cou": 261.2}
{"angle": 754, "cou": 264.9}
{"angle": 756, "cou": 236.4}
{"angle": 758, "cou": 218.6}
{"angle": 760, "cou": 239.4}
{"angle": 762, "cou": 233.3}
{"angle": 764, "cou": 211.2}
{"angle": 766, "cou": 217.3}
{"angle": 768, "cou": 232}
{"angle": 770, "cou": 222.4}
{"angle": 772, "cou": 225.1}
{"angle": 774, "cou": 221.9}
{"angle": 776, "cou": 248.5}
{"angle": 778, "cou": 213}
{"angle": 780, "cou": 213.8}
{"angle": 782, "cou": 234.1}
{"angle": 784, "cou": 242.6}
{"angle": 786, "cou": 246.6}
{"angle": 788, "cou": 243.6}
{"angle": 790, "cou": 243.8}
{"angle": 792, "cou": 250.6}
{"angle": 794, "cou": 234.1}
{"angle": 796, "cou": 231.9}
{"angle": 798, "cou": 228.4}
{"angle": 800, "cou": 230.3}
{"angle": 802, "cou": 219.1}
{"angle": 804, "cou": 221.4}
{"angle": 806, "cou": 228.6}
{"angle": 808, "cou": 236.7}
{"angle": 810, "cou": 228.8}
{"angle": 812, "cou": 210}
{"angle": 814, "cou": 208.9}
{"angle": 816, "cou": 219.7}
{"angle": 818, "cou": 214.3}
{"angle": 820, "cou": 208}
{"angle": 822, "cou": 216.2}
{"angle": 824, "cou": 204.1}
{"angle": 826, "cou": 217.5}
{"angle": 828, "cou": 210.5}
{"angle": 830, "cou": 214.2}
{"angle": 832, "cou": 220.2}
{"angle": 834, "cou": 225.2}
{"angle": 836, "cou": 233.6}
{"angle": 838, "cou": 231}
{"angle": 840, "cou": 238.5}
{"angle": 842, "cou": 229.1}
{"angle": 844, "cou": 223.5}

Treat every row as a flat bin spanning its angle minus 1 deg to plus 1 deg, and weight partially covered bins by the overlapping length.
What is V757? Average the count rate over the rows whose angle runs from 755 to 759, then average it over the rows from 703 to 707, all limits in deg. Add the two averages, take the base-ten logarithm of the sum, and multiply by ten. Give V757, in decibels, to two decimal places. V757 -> 27.38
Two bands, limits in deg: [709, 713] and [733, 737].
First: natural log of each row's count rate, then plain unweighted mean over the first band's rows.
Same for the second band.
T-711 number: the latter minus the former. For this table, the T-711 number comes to -0.01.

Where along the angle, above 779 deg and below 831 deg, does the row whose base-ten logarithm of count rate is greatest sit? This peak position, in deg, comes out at 792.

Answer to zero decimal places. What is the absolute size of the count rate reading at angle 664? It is 312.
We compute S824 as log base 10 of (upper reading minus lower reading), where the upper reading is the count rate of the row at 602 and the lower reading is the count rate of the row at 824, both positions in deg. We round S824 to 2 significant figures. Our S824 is 2.1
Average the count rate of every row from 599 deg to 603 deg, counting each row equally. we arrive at 326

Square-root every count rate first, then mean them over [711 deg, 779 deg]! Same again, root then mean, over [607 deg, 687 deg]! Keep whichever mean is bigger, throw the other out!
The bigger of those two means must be 18.0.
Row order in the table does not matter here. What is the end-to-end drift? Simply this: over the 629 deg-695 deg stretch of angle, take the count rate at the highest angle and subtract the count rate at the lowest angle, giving -11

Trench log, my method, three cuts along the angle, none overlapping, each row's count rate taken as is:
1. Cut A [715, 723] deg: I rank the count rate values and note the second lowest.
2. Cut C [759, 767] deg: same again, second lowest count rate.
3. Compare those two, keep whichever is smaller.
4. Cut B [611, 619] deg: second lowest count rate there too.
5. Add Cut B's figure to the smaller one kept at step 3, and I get 546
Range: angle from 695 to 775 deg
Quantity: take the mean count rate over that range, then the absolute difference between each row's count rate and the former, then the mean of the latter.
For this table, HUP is 20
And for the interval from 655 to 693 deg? 12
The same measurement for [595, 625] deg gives 13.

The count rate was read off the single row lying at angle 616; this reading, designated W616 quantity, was 343.7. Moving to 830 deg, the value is 214.2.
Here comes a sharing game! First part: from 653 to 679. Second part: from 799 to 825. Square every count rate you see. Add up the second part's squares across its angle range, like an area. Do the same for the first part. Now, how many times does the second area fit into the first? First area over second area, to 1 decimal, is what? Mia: 2.0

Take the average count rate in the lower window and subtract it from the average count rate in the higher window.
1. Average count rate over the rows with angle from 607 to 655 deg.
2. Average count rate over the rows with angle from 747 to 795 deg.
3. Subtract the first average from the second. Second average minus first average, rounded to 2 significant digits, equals -95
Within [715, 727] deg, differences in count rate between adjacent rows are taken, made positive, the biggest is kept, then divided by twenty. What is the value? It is 1.03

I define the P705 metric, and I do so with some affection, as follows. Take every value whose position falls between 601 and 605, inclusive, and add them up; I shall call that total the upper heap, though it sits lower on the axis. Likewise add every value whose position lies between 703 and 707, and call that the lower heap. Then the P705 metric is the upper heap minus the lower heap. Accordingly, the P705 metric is 60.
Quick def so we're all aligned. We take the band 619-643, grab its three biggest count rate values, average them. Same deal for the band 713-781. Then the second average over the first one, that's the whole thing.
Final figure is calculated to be 0.84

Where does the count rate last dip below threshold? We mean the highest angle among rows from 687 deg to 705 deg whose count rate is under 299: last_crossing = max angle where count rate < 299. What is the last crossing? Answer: 698 deg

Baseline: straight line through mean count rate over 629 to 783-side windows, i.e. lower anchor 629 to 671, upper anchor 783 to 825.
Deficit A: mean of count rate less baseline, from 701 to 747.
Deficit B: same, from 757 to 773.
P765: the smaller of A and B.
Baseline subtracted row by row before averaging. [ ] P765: -27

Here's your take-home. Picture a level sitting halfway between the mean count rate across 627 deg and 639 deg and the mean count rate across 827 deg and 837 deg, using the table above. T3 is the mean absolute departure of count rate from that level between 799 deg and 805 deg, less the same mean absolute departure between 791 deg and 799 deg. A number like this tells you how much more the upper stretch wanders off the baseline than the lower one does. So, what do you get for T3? 13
